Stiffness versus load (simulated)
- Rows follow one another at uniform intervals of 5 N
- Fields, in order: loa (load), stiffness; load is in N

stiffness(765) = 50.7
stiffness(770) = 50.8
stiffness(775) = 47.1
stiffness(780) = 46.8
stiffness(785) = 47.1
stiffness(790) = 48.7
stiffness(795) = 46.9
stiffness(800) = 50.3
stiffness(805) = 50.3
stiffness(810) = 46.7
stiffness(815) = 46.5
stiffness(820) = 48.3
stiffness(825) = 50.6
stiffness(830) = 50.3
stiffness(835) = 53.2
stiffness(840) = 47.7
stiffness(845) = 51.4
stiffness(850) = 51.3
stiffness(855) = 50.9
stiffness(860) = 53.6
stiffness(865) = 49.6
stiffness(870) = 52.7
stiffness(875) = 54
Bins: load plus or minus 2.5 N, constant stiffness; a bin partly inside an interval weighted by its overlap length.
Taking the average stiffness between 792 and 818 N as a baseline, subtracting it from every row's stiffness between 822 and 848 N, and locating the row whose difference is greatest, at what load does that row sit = 835 N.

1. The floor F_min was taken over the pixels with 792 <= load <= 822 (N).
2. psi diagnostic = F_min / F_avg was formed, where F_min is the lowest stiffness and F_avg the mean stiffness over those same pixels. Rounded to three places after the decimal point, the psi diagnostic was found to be 0.965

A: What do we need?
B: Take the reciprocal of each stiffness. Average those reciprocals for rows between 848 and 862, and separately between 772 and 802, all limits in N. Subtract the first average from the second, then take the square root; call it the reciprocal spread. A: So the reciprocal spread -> 0.041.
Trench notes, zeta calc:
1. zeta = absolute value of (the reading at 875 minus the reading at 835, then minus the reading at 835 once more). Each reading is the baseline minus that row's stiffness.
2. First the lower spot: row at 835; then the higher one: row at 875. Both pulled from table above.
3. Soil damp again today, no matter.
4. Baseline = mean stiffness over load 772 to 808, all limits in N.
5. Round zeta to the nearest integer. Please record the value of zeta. 4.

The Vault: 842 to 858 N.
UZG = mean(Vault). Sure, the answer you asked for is 51.2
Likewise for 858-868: 51.6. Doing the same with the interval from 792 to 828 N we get 48.5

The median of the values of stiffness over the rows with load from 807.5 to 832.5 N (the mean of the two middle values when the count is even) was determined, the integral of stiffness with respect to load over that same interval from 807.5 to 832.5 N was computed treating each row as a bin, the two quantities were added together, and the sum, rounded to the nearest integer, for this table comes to 1260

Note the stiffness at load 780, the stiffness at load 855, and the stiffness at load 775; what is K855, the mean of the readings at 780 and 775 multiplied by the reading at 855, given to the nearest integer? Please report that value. 2390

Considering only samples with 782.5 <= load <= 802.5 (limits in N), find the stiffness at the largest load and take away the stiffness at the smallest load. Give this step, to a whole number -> 3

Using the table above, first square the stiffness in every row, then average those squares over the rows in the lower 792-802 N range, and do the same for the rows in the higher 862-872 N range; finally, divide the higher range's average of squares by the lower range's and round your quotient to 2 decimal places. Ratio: 1.11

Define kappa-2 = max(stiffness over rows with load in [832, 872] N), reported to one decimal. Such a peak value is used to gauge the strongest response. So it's 53.6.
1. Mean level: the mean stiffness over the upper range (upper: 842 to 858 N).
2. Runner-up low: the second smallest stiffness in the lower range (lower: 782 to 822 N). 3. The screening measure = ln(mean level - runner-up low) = 1.50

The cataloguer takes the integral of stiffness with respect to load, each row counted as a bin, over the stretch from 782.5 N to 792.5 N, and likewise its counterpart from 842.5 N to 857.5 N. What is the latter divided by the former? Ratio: 1.6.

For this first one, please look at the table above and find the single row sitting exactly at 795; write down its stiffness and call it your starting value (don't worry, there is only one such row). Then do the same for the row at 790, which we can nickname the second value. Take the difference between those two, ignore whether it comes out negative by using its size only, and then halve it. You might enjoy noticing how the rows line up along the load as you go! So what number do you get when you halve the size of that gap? 0.90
